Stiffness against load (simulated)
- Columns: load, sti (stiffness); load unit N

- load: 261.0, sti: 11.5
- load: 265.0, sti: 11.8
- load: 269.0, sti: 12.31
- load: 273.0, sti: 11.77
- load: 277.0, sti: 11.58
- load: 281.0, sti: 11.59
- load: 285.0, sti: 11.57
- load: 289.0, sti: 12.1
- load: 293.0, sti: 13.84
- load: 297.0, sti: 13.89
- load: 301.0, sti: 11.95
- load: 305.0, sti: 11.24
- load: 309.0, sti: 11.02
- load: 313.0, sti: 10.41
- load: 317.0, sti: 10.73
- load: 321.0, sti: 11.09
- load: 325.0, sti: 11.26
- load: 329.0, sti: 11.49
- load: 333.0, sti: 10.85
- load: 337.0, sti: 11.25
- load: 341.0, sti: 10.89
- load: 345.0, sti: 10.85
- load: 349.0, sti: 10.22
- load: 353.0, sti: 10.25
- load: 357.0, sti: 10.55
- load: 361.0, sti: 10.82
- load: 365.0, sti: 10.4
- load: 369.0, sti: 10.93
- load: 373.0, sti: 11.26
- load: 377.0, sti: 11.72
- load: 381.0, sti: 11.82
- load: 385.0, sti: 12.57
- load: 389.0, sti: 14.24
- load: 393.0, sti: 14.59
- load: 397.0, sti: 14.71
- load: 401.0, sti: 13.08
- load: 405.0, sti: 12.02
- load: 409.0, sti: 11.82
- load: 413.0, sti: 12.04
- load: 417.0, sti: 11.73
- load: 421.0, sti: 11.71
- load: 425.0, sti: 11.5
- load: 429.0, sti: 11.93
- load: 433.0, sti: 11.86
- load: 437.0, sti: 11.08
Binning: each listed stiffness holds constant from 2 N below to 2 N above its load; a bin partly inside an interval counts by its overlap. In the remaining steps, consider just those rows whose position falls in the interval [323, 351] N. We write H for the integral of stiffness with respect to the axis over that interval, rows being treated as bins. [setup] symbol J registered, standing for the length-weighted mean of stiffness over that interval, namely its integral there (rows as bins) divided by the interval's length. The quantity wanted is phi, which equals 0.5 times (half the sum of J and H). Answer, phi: 80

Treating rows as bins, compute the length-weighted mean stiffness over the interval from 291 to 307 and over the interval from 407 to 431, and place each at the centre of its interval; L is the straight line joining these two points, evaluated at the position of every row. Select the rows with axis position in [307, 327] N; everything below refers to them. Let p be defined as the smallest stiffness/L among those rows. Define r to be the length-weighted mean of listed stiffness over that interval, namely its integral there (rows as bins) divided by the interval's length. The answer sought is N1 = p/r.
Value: 0.0757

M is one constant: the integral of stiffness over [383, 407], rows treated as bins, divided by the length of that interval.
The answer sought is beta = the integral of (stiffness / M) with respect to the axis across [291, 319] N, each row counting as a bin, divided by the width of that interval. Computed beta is 0.88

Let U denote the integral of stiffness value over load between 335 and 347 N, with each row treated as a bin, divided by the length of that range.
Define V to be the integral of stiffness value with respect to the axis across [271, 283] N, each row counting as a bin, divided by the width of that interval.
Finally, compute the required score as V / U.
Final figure 1.06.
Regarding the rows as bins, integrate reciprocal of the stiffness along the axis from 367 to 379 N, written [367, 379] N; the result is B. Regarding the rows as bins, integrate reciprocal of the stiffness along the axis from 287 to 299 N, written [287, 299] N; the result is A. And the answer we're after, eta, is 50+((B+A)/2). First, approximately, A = 0.91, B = 1.06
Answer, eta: 51.0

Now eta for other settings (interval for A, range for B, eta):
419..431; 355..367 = 51.1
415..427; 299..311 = 51.0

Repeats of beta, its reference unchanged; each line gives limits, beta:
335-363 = 0.79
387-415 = 0.98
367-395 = 0.92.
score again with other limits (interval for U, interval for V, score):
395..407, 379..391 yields 0.97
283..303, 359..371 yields 0.85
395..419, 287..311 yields 0.98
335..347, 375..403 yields 1.20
